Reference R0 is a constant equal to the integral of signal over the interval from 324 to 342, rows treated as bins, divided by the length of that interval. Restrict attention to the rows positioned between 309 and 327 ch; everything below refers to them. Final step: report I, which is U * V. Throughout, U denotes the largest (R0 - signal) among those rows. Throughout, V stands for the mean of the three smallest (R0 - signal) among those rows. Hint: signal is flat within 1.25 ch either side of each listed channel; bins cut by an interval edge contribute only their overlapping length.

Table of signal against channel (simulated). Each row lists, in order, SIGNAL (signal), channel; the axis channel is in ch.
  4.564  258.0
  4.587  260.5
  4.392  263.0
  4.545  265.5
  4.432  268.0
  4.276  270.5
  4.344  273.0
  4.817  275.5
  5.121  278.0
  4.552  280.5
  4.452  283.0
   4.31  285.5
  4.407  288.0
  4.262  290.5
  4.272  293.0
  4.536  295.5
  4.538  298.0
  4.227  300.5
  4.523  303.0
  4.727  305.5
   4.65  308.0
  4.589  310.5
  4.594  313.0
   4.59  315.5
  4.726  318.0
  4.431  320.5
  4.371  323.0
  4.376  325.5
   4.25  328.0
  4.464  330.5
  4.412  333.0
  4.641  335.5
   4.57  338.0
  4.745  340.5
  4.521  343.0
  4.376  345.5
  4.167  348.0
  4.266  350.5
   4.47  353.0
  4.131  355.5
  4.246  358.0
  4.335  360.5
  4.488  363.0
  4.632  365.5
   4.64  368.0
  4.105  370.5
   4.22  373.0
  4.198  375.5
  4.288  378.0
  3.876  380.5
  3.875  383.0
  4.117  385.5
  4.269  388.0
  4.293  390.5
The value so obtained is -0.0175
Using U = 0.12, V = -0.144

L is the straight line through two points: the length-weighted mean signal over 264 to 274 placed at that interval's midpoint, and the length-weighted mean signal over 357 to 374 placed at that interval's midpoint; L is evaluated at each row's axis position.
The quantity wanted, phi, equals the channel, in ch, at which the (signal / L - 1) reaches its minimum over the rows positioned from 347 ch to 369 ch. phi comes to 355.5 ch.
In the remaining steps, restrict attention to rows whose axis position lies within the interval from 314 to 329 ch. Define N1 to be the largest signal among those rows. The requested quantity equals 4.726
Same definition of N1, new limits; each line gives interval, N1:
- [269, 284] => 5.121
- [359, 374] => 4.64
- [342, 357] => 4.521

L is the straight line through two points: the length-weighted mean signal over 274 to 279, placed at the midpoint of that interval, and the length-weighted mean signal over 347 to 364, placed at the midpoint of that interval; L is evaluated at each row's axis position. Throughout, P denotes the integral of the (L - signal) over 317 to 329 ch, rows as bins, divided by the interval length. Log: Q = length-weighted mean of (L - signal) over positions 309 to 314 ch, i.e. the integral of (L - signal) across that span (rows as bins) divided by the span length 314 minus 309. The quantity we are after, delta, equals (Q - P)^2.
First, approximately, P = 0.13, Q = 0.1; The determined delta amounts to 0.005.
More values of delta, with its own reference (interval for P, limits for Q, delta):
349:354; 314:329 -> 0.017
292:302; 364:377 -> 0.299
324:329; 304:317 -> 0.034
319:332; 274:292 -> 0.030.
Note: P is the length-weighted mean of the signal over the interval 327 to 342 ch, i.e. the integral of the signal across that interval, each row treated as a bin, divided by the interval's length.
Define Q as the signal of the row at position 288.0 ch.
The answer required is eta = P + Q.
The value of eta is 8.93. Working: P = 4.52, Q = 4.407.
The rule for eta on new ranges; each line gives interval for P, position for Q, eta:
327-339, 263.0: 8.86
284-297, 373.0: 8.58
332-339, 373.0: 8.76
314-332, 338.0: 9.03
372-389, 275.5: 8.93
